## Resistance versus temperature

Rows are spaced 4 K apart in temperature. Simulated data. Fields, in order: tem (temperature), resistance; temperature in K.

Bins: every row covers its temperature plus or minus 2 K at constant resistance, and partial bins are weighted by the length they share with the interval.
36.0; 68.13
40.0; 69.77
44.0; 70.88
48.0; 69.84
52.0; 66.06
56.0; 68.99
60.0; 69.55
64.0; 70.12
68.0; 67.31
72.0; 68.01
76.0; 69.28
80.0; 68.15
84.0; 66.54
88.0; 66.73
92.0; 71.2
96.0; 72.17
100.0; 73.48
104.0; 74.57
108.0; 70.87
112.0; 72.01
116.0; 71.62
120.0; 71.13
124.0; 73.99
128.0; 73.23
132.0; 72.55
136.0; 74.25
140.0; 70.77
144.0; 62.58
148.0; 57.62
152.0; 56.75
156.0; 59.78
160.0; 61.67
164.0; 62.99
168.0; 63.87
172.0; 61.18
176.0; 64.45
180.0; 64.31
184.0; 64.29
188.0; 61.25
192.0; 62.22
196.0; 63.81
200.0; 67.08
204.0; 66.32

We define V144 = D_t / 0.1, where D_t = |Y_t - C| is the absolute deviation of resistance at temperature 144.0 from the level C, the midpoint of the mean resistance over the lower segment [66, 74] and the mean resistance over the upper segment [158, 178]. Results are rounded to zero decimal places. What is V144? 27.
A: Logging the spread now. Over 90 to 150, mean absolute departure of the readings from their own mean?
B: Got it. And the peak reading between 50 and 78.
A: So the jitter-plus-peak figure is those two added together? 73.0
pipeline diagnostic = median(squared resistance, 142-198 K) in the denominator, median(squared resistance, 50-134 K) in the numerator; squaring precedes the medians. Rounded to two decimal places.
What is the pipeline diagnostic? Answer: 1.29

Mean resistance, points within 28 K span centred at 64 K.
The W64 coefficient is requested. 68.5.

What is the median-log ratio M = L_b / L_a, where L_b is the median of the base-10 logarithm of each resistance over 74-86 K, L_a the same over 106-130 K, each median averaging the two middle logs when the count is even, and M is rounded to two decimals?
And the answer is 0.99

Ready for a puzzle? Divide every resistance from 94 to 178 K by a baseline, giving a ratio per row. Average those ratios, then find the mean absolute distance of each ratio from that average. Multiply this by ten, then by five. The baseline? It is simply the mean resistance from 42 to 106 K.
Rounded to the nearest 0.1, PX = 4.0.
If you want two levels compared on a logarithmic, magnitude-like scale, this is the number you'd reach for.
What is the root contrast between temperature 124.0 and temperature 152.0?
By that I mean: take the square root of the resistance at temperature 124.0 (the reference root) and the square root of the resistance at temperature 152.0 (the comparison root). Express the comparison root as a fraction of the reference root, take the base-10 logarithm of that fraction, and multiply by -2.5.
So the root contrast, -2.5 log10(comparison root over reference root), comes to 0.14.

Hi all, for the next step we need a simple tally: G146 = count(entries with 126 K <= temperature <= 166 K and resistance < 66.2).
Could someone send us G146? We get 6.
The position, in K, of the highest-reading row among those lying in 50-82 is 64.0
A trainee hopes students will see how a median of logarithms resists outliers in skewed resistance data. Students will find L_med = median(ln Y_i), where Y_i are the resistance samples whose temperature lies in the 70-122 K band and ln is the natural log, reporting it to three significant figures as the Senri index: 4.26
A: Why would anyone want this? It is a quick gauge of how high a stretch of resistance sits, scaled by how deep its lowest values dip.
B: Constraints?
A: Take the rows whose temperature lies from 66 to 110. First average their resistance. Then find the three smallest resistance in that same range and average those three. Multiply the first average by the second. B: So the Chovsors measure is 4670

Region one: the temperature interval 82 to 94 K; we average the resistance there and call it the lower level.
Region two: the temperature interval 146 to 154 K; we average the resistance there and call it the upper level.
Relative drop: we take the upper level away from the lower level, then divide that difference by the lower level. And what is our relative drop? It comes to 0.161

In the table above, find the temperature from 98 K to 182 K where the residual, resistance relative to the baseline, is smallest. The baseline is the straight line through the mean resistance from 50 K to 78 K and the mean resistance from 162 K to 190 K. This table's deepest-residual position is 152.0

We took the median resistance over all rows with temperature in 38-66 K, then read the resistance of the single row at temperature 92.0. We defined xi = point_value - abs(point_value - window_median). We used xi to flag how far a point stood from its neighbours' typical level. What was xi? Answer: 70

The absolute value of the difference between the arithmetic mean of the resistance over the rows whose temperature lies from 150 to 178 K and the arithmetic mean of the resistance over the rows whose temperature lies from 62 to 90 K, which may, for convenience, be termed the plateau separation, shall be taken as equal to 6.5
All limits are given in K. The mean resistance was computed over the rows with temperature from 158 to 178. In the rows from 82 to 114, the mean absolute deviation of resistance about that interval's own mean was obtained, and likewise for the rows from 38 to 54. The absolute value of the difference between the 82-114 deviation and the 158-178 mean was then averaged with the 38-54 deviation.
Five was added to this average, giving 36.1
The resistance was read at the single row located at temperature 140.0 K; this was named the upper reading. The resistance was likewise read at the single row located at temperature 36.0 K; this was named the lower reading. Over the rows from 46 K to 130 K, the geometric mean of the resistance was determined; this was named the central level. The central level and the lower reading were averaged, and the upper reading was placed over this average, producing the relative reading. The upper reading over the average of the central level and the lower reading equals 1.02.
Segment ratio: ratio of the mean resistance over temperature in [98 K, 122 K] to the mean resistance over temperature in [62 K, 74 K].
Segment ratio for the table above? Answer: 1.06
